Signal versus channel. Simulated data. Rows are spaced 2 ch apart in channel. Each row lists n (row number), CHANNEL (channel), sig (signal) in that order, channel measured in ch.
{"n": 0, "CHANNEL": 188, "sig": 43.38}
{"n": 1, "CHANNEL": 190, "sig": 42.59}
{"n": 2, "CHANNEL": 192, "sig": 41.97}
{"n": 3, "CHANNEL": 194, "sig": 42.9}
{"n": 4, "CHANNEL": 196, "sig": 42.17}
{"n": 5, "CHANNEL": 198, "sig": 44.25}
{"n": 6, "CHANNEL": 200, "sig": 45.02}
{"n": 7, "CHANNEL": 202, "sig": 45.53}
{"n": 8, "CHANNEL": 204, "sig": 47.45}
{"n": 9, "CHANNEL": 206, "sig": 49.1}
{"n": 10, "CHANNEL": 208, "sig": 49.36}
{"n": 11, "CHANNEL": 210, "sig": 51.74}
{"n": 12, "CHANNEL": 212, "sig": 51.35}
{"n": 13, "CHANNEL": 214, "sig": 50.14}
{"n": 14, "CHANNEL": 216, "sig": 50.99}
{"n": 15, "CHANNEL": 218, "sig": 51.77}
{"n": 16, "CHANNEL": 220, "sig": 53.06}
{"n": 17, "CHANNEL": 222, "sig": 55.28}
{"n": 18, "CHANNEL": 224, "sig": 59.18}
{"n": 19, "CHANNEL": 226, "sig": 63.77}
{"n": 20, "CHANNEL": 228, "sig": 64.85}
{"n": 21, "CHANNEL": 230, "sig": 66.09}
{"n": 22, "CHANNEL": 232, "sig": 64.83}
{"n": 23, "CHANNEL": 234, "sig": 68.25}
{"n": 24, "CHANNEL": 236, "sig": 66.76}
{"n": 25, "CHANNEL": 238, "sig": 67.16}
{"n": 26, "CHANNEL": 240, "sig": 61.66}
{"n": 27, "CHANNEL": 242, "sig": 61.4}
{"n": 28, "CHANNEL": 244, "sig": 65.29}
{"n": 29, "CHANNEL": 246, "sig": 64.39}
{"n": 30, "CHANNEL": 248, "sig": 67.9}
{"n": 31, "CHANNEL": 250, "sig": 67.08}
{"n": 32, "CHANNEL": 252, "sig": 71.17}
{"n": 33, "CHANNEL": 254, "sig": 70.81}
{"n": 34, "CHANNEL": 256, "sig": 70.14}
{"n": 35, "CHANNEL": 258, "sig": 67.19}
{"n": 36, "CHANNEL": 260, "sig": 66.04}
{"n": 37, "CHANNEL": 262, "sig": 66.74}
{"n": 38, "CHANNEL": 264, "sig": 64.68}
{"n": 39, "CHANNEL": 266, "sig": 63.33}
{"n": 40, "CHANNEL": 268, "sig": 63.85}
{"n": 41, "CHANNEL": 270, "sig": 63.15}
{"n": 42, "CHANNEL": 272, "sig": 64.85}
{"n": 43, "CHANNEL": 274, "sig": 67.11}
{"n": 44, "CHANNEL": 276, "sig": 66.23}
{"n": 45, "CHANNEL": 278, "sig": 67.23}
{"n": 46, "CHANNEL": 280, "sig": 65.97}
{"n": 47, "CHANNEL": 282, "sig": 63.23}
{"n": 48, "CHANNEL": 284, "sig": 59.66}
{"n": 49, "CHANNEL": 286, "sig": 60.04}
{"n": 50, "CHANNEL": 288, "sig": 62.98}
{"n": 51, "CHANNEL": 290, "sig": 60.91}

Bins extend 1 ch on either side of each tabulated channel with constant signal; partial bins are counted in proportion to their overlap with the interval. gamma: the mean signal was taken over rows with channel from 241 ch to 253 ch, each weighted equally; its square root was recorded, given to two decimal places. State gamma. 8.14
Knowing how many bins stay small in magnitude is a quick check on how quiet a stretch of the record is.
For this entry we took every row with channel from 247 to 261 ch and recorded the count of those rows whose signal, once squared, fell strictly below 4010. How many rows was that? 0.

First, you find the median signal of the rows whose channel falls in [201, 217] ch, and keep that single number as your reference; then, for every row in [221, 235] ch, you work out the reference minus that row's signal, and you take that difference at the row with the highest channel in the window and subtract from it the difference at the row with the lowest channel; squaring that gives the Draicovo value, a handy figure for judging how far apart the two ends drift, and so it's 168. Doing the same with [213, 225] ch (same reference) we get 82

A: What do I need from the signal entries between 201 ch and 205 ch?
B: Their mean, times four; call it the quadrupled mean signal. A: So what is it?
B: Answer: 186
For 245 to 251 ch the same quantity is 266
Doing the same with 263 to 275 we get 258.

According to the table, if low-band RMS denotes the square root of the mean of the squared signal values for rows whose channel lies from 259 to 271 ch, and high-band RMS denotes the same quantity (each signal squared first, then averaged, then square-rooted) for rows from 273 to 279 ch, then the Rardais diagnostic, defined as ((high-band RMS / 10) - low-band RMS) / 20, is -2.90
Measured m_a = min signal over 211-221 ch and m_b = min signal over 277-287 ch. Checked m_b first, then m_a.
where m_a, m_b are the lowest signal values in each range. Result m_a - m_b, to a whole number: -10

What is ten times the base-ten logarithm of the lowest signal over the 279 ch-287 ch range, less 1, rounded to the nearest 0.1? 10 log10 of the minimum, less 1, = 16.8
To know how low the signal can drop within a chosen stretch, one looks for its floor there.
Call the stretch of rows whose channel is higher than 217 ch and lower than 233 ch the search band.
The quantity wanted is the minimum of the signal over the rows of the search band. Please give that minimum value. 51.77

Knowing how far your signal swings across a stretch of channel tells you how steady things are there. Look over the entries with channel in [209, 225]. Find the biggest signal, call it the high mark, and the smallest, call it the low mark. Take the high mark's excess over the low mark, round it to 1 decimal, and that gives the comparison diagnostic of 9.0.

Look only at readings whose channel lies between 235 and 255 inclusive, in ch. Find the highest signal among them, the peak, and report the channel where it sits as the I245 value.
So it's 252 ch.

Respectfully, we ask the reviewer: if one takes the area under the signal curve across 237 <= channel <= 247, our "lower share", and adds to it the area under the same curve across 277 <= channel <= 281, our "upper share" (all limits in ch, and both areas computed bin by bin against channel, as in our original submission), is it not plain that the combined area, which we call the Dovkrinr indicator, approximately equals 906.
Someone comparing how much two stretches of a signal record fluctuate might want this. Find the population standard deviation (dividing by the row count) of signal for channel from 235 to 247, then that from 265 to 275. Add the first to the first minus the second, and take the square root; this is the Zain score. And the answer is 1.75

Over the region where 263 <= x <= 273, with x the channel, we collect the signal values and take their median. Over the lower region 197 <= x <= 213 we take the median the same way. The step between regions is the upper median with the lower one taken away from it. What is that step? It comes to 16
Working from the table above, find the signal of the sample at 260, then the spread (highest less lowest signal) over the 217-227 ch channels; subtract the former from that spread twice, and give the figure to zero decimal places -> -120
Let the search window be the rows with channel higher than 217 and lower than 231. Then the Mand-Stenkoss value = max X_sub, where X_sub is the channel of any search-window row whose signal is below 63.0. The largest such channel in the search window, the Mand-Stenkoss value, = 224 ch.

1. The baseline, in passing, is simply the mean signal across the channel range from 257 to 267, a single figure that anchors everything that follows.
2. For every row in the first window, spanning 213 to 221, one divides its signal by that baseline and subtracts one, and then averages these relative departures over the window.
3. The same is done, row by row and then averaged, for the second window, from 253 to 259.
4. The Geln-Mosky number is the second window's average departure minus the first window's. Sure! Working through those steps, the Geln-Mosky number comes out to 0.27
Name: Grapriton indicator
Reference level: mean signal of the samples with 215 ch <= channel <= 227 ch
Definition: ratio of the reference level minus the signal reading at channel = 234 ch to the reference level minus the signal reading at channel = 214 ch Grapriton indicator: -2.3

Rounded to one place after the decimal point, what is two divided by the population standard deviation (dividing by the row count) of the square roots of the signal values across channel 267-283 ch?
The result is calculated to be 20.7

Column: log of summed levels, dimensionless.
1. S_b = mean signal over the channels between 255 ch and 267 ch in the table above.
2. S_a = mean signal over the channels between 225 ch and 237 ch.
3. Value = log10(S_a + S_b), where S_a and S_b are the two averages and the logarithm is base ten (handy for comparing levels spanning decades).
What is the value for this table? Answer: 2.121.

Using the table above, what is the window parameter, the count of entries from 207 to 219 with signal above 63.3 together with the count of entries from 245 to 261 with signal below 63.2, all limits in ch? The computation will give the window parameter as 0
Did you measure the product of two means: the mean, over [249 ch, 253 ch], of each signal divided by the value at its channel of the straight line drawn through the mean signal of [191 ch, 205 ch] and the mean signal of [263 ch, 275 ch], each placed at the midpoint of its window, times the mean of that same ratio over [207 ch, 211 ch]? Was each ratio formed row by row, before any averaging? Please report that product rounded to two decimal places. 1.24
